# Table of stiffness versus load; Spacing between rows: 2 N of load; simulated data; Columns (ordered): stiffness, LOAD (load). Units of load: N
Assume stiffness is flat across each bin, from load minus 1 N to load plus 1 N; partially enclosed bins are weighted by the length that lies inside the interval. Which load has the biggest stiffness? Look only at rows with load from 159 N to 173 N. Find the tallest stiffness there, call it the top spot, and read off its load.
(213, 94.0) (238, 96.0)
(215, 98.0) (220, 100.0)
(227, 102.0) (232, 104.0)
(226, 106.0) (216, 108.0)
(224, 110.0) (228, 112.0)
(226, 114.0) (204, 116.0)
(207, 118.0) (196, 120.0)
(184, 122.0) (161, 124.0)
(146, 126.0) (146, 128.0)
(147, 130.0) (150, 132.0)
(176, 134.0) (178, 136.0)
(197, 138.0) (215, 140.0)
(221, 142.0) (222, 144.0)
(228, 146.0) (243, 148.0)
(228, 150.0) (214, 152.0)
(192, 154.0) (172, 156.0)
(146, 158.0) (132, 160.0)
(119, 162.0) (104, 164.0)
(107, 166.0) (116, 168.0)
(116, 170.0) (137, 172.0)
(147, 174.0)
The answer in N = 172.0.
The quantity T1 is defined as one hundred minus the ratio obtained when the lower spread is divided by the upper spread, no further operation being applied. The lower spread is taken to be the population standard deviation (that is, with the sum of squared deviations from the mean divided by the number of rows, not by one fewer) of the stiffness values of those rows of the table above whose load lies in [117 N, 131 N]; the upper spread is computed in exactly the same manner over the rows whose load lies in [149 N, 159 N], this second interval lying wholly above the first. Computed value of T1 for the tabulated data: 99.2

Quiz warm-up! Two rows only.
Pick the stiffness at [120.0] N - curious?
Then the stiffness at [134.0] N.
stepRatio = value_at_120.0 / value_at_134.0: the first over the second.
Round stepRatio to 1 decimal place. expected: 1.1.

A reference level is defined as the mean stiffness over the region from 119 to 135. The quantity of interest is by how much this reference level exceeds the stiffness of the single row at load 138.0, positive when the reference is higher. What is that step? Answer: -34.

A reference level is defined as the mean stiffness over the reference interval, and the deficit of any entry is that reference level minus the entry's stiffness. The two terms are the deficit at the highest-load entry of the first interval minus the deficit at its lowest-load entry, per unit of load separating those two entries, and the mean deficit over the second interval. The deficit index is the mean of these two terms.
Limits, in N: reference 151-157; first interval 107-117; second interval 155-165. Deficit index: 30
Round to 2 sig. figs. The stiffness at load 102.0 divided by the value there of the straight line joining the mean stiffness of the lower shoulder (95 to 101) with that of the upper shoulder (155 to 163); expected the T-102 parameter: 1.0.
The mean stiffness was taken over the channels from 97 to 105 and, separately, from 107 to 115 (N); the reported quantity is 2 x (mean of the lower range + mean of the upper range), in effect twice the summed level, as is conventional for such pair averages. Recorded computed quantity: 894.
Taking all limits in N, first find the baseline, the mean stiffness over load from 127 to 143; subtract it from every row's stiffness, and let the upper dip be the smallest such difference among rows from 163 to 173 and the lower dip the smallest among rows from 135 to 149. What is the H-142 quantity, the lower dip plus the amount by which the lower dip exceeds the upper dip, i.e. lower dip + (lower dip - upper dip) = 73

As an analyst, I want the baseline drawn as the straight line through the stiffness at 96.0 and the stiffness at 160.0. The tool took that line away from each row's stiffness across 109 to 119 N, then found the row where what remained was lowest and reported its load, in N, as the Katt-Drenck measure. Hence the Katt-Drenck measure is 116.0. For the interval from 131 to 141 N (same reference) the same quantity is 132.0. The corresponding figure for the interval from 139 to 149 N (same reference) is 140.0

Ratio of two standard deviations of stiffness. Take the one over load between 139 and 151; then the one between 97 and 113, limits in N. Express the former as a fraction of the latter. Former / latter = 1.6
